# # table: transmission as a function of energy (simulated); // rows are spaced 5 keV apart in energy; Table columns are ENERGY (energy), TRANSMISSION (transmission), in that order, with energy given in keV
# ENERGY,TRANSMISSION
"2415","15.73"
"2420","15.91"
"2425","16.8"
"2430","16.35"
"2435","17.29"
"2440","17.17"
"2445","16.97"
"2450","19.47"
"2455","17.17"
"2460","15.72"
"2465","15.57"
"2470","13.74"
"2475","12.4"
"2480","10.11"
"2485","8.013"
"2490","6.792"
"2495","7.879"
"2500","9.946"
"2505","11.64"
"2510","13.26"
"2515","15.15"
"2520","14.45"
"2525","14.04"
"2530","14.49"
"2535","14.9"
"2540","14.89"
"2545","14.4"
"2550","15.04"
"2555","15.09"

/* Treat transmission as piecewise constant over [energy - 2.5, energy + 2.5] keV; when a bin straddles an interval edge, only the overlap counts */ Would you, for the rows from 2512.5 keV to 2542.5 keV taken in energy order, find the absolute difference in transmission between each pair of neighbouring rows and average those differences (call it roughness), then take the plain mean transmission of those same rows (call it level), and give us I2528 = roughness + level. 15.0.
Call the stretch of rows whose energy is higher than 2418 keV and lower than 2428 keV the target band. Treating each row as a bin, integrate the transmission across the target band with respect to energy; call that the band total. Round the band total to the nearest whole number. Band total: 164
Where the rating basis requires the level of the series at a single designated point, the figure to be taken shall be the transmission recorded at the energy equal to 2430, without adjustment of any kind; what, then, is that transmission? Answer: 16.35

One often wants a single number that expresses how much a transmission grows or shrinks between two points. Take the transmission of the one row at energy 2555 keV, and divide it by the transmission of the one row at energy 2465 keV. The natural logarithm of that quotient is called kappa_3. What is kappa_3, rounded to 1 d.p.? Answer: 0.0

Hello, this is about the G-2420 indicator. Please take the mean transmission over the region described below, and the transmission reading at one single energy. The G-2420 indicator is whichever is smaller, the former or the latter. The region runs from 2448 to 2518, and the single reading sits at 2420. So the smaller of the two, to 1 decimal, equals 12.6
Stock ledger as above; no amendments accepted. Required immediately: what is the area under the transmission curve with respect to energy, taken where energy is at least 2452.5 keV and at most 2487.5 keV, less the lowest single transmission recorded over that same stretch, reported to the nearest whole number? 456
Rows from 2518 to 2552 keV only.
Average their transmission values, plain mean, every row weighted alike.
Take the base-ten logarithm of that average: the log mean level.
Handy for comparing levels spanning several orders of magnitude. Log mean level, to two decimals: 1.16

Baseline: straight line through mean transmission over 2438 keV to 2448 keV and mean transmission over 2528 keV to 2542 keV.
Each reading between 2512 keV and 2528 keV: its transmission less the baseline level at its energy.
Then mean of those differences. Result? -1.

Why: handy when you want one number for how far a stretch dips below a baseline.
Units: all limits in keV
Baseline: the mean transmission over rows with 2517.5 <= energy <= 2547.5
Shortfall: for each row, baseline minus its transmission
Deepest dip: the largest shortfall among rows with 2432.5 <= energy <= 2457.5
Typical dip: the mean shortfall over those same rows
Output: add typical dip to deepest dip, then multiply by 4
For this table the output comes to -22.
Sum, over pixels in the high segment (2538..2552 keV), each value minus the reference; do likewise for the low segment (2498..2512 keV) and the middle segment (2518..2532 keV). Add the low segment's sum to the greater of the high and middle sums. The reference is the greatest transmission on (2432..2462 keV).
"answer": -37.6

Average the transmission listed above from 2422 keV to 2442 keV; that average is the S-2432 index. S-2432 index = 17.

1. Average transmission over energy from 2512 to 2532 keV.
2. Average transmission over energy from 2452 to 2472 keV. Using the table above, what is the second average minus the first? 1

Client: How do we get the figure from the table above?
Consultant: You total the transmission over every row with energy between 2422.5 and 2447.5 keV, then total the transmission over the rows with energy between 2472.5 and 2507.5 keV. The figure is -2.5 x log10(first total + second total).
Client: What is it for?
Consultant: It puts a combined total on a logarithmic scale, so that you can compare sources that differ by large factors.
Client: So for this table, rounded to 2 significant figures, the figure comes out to -5.5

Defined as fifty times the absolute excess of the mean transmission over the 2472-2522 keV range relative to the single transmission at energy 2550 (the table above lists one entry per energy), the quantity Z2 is 204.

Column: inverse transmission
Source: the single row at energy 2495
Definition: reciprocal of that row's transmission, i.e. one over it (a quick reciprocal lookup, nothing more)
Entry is 0.13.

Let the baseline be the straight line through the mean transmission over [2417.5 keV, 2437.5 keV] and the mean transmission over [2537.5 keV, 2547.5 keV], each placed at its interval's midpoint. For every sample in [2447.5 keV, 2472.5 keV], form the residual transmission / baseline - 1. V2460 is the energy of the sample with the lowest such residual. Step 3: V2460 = 2470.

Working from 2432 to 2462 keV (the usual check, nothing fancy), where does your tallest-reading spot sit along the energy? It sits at 2450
